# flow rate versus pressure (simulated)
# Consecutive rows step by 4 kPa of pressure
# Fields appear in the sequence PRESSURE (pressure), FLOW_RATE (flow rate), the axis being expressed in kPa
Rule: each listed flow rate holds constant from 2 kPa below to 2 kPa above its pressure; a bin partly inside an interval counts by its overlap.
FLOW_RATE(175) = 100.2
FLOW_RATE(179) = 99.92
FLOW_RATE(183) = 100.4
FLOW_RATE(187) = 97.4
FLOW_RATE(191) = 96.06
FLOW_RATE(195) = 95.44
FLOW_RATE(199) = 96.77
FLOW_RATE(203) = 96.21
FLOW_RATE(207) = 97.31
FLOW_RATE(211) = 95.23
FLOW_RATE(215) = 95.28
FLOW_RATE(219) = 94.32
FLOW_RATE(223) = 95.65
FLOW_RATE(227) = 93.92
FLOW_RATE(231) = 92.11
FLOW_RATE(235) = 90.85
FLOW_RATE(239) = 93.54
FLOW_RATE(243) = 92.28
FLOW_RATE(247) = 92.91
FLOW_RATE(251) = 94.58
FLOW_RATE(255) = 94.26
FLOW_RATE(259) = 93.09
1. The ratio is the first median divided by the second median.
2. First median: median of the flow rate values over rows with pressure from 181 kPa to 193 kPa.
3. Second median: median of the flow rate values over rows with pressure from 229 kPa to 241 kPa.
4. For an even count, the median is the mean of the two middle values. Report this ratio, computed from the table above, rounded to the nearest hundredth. 1.06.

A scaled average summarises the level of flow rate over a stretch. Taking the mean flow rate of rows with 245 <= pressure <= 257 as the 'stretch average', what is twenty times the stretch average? 1878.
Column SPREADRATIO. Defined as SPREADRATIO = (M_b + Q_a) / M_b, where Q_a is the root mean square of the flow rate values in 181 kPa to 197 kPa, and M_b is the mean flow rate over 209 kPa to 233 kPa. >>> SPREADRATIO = 2.03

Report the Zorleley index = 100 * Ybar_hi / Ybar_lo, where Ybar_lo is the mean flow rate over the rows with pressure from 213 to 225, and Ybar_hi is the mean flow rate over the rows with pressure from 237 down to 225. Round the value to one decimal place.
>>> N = 97.1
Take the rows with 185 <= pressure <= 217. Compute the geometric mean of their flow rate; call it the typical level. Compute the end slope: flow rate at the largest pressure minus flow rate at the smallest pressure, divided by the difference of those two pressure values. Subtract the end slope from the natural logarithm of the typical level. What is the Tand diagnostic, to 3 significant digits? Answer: 4.64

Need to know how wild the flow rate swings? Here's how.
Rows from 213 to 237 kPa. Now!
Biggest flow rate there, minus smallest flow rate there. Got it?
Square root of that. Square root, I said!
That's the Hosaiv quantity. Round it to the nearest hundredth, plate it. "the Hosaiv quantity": 2.19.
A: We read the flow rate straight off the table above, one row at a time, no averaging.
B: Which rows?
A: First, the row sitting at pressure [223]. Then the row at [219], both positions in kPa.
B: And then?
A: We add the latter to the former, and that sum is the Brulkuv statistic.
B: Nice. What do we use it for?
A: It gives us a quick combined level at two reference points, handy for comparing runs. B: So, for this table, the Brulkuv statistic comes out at 190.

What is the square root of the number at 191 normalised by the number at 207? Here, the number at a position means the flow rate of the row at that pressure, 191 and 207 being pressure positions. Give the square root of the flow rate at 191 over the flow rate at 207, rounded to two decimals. 0.99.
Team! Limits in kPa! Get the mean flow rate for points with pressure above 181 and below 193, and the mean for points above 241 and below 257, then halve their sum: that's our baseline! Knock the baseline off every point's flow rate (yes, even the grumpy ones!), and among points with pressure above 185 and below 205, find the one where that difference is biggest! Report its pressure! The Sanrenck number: 187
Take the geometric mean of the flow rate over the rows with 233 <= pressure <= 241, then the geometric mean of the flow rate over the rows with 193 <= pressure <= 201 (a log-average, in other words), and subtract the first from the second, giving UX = 3.9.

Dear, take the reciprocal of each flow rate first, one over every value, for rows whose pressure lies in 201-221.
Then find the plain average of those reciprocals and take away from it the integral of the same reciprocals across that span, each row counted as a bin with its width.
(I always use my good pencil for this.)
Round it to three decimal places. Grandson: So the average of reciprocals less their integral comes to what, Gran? -0.199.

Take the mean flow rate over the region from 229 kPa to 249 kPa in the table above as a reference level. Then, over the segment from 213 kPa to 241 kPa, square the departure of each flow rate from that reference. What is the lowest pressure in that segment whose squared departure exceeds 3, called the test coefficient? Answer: 215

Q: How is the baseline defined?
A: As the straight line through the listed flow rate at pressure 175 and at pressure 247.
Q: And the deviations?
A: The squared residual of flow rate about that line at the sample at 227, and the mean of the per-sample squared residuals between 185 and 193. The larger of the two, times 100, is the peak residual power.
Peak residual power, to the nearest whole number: 443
